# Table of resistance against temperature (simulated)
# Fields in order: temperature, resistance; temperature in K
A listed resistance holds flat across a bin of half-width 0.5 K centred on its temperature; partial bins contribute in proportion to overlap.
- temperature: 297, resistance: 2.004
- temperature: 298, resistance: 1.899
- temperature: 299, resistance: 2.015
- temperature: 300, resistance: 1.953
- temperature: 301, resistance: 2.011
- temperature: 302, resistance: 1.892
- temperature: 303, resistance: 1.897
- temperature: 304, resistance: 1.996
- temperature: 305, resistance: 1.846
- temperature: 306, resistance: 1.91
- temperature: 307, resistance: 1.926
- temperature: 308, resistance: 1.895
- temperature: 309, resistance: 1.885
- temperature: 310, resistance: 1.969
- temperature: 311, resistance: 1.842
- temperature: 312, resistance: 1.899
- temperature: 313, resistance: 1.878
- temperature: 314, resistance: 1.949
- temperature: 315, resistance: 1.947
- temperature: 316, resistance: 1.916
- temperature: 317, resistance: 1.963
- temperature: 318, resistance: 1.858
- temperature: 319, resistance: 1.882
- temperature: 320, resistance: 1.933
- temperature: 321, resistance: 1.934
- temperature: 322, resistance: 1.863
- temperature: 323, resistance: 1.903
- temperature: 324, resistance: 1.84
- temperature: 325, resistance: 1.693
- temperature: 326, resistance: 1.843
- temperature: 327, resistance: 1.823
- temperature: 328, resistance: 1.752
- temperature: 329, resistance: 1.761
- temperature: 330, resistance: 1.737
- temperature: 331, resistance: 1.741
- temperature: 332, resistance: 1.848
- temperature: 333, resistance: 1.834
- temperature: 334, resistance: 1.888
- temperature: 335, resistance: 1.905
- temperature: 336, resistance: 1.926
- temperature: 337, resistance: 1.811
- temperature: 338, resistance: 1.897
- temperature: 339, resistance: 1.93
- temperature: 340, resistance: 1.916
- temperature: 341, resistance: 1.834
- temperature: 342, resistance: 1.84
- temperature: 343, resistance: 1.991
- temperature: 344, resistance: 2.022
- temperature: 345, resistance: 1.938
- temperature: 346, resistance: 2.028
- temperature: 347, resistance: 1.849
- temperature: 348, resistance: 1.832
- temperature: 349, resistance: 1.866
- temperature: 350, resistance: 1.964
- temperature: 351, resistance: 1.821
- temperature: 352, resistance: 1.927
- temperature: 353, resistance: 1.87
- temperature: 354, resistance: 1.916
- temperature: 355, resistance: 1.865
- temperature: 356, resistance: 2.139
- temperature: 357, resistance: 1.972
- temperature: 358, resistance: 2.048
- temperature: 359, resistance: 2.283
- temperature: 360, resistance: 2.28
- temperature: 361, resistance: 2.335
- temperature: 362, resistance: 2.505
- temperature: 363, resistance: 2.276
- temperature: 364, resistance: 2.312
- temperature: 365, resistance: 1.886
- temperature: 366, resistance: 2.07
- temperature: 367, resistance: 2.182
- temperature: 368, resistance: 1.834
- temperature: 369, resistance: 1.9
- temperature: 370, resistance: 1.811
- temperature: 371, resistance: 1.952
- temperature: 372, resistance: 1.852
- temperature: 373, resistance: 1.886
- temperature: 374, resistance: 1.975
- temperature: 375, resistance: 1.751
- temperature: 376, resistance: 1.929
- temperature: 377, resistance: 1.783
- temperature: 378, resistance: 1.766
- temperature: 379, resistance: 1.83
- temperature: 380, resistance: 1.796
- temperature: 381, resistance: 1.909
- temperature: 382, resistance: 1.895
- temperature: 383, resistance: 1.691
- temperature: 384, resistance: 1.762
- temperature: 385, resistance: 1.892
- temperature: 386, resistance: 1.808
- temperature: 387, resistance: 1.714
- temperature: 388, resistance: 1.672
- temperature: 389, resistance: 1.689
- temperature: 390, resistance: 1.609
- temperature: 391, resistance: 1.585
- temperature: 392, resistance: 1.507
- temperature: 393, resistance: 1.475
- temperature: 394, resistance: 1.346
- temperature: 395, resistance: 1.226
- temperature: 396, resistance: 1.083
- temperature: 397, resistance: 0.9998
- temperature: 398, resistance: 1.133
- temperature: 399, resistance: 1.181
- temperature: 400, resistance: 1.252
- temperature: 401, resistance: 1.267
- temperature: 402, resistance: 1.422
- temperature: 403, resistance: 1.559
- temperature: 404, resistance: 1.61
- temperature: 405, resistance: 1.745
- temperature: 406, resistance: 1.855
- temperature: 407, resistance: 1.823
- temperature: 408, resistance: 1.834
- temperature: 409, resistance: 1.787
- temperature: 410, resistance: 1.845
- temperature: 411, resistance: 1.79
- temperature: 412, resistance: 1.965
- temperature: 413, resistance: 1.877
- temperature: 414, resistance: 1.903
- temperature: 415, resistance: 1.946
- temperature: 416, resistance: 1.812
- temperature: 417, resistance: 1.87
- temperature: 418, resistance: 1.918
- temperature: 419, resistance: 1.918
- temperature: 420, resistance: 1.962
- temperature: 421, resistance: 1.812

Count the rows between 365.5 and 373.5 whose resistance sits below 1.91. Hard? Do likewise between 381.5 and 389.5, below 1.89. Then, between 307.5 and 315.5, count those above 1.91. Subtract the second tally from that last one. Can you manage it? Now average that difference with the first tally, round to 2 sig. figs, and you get 1.0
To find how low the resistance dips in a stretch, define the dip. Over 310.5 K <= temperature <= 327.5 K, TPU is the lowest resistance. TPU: 1.693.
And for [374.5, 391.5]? 1.585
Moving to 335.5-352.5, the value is 1.811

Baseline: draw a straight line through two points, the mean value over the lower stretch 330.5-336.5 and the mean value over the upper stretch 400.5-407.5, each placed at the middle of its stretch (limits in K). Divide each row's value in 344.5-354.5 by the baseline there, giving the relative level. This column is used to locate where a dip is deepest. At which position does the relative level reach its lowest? 351 K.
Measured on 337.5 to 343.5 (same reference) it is 341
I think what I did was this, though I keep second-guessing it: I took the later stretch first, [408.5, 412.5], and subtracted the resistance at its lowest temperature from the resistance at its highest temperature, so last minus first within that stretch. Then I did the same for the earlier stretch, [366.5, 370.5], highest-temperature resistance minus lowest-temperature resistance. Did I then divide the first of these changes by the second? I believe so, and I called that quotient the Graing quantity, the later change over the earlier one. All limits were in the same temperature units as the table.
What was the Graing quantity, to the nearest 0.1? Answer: -0.5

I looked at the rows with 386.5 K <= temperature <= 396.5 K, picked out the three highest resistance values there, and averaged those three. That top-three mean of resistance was 1.69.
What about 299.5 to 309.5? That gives 1.99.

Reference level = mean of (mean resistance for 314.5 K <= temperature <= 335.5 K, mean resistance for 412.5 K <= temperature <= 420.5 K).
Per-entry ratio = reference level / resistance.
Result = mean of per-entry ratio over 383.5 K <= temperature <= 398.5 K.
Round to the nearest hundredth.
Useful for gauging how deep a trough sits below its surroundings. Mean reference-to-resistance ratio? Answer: 1.30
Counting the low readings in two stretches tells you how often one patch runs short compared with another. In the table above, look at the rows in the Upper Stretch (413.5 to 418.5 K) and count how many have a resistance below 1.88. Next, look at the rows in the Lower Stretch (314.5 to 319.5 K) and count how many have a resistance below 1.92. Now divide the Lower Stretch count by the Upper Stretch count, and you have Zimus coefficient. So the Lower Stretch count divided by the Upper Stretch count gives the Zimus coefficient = 1.5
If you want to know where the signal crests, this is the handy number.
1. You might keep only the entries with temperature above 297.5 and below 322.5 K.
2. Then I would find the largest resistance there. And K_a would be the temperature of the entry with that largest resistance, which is 299 K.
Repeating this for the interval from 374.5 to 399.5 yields 376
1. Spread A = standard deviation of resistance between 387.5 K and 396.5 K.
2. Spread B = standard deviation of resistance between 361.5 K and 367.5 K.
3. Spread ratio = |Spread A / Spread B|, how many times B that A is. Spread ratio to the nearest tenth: 1.0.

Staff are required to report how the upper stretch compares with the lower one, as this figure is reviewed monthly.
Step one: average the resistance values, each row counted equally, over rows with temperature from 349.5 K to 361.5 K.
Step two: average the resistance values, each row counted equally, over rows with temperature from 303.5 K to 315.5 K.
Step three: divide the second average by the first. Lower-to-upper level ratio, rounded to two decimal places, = 0.94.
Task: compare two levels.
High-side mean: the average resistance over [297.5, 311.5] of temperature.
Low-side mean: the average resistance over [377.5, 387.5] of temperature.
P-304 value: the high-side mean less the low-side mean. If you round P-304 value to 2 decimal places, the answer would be 0.12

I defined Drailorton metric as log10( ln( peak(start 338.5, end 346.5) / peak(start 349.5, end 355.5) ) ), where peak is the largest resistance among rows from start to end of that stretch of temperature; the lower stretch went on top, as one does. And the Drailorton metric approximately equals -1.5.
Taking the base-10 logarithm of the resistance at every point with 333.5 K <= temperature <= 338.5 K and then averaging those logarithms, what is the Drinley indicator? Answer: 0.275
